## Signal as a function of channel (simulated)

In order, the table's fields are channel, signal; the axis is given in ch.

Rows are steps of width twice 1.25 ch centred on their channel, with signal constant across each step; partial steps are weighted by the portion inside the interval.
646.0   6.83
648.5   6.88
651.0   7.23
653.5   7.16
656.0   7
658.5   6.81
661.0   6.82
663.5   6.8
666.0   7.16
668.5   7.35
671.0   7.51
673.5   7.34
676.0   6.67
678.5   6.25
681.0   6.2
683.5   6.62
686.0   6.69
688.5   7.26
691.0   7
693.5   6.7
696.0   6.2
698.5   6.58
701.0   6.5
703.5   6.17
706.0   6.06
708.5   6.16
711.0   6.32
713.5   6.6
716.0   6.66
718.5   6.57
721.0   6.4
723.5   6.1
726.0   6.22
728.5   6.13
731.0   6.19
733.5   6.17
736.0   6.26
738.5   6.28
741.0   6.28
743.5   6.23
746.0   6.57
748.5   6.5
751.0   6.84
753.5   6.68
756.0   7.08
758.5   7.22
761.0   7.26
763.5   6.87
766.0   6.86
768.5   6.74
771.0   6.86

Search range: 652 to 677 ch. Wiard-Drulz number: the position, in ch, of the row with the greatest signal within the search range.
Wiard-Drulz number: 671.0 ch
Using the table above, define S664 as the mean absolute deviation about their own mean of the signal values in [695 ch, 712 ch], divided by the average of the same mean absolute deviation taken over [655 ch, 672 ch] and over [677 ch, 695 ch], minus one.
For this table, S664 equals -0.39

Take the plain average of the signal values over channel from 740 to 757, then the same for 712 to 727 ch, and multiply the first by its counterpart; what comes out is 42.4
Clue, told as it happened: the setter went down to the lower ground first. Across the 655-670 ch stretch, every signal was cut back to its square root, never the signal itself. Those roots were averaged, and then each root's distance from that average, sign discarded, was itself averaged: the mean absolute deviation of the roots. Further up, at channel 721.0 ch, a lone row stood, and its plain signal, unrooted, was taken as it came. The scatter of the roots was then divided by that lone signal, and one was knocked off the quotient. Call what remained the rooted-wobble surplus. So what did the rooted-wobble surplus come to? -0.995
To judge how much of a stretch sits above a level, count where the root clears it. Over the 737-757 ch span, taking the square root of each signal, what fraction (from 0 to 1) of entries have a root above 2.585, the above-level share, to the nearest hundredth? 0.25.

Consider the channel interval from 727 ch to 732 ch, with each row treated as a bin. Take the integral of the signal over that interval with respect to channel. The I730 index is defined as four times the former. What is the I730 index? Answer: 123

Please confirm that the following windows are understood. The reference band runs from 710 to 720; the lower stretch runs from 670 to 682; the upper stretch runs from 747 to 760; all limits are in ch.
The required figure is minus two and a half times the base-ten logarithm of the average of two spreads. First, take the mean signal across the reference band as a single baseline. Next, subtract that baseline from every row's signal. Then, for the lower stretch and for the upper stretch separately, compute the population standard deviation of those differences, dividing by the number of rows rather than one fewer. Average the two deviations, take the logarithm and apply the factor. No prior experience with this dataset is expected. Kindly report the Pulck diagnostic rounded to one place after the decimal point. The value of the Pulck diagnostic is 1.0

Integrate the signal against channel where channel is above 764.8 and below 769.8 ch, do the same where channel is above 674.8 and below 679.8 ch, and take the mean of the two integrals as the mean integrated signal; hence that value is 33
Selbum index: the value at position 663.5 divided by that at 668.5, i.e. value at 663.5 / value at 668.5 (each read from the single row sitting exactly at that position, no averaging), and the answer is 0.93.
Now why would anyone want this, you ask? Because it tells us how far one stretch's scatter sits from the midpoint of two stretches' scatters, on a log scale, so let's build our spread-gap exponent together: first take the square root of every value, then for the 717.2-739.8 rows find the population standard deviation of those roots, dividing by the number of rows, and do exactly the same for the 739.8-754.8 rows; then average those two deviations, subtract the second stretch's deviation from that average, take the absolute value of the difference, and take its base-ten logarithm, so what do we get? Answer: -2.15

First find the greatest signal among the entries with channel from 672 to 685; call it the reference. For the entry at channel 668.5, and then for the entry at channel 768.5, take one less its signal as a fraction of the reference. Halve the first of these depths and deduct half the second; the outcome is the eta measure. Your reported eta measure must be -0.04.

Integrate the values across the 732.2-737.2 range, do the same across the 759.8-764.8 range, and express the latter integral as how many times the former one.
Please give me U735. 1.14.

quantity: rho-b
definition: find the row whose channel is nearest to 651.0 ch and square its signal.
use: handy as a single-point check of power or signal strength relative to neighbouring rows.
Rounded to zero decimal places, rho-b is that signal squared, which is 52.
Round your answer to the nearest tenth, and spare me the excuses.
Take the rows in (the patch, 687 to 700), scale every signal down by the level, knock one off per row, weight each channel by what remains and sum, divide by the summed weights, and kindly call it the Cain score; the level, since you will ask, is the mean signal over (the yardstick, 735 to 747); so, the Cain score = 691.0 ch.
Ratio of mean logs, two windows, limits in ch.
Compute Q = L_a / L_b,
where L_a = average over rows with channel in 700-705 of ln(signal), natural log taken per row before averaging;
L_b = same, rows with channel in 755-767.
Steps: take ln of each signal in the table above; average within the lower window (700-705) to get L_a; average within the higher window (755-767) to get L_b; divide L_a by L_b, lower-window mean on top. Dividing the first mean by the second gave 0.94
